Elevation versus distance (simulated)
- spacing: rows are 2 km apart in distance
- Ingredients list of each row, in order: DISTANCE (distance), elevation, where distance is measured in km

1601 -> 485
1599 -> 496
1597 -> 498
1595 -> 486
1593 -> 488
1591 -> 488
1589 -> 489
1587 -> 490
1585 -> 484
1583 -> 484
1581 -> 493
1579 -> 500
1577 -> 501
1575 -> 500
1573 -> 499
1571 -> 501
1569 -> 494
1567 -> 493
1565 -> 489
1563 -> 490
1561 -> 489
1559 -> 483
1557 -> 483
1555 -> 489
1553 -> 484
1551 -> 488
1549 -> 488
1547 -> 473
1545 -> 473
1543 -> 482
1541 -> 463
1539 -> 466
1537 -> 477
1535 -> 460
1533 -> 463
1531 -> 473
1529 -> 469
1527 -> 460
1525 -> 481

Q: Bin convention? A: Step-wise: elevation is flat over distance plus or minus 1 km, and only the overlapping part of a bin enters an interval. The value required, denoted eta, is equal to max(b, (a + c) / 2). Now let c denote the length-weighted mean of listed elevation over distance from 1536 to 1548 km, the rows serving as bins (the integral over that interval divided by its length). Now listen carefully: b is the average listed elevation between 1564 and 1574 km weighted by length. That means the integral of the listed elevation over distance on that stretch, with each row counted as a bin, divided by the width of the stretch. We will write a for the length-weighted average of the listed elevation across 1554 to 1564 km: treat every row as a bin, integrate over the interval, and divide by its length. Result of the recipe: 495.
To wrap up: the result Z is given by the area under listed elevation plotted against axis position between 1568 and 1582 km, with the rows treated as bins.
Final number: 6976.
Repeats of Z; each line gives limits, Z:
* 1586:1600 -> 6870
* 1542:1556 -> 6754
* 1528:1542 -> 6542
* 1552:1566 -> 6814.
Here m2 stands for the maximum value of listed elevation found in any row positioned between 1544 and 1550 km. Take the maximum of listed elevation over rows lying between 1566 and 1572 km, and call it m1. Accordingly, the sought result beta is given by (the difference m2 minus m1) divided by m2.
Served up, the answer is -0.027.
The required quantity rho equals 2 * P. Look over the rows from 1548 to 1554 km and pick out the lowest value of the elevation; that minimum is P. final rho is 968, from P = 484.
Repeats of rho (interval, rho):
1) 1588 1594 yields 976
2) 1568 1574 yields 988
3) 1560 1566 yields 978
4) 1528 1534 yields 926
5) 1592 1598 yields 972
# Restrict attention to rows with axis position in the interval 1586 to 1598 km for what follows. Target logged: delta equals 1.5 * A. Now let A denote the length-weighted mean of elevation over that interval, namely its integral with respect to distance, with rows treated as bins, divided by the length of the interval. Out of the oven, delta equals 735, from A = 490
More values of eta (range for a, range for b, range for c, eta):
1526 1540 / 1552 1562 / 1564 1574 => 486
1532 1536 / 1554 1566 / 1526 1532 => 487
